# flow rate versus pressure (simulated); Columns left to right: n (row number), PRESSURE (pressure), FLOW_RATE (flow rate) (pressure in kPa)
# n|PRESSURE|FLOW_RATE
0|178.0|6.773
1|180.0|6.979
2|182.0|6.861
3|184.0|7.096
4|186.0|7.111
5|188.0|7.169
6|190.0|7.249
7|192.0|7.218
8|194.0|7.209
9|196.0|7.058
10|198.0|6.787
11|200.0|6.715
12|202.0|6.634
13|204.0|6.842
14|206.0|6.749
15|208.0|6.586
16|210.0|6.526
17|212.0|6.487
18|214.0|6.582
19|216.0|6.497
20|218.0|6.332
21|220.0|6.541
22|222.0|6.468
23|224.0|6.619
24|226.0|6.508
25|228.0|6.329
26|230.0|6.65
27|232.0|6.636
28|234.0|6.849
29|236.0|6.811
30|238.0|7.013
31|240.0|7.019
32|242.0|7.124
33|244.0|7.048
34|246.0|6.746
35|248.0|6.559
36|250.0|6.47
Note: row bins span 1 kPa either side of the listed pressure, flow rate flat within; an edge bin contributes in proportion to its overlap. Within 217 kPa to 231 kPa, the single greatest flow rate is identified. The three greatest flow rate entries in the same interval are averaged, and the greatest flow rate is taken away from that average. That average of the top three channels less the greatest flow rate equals -0.05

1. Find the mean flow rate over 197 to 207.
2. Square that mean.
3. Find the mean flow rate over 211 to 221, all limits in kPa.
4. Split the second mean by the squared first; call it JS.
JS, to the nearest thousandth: 0.143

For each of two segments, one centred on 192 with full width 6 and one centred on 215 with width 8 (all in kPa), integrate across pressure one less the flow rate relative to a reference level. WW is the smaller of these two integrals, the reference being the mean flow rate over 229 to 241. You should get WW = -0.35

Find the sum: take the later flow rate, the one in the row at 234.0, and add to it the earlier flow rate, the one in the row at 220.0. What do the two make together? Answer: 13.39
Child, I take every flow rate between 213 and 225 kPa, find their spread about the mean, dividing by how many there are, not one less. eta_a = 0.093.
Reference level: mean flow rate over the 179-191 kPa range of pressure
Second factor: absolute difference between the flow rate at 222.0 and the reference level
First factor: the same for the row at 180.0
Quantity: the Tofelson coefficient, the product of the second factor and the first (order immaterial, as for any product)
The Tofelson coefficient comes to 0.06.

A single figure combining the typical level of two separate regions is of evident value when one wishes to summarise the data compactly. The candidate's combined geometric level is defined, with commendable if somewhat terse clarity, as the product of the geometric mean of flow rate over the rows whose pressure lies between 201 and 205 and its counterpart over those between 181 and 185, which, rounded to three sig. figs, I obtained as 47.0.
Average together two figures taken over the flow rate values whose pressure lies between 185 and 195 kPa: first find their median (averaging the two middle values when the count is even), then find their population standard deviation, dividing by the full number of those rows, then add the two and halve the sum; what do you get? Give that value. 3.63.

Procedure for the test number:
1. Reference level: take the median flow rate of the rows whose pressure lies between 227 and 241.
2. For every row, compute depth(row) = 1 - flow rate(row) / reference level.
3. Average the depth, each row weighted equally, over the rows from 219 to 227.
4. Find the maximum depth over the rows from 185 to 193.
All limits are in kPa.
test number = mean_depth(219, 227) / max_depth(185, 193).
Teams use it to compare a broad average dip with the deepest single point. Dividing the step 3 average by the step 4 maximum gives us -0.9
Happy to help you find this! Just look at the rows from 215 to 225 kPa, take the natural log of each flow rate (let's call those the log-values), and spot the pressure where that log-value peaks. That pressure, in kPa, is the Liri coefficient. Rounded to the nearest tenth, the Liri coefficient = 224.0 kPa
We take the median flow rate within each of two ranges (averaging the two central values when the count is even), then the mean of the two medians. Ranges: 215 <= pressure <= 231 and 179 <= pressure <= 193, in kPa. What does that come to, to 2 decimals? 6.81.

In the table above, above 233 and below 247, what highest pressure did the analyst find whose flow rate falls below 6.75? 246.0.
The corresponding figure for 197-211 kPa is 210.0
